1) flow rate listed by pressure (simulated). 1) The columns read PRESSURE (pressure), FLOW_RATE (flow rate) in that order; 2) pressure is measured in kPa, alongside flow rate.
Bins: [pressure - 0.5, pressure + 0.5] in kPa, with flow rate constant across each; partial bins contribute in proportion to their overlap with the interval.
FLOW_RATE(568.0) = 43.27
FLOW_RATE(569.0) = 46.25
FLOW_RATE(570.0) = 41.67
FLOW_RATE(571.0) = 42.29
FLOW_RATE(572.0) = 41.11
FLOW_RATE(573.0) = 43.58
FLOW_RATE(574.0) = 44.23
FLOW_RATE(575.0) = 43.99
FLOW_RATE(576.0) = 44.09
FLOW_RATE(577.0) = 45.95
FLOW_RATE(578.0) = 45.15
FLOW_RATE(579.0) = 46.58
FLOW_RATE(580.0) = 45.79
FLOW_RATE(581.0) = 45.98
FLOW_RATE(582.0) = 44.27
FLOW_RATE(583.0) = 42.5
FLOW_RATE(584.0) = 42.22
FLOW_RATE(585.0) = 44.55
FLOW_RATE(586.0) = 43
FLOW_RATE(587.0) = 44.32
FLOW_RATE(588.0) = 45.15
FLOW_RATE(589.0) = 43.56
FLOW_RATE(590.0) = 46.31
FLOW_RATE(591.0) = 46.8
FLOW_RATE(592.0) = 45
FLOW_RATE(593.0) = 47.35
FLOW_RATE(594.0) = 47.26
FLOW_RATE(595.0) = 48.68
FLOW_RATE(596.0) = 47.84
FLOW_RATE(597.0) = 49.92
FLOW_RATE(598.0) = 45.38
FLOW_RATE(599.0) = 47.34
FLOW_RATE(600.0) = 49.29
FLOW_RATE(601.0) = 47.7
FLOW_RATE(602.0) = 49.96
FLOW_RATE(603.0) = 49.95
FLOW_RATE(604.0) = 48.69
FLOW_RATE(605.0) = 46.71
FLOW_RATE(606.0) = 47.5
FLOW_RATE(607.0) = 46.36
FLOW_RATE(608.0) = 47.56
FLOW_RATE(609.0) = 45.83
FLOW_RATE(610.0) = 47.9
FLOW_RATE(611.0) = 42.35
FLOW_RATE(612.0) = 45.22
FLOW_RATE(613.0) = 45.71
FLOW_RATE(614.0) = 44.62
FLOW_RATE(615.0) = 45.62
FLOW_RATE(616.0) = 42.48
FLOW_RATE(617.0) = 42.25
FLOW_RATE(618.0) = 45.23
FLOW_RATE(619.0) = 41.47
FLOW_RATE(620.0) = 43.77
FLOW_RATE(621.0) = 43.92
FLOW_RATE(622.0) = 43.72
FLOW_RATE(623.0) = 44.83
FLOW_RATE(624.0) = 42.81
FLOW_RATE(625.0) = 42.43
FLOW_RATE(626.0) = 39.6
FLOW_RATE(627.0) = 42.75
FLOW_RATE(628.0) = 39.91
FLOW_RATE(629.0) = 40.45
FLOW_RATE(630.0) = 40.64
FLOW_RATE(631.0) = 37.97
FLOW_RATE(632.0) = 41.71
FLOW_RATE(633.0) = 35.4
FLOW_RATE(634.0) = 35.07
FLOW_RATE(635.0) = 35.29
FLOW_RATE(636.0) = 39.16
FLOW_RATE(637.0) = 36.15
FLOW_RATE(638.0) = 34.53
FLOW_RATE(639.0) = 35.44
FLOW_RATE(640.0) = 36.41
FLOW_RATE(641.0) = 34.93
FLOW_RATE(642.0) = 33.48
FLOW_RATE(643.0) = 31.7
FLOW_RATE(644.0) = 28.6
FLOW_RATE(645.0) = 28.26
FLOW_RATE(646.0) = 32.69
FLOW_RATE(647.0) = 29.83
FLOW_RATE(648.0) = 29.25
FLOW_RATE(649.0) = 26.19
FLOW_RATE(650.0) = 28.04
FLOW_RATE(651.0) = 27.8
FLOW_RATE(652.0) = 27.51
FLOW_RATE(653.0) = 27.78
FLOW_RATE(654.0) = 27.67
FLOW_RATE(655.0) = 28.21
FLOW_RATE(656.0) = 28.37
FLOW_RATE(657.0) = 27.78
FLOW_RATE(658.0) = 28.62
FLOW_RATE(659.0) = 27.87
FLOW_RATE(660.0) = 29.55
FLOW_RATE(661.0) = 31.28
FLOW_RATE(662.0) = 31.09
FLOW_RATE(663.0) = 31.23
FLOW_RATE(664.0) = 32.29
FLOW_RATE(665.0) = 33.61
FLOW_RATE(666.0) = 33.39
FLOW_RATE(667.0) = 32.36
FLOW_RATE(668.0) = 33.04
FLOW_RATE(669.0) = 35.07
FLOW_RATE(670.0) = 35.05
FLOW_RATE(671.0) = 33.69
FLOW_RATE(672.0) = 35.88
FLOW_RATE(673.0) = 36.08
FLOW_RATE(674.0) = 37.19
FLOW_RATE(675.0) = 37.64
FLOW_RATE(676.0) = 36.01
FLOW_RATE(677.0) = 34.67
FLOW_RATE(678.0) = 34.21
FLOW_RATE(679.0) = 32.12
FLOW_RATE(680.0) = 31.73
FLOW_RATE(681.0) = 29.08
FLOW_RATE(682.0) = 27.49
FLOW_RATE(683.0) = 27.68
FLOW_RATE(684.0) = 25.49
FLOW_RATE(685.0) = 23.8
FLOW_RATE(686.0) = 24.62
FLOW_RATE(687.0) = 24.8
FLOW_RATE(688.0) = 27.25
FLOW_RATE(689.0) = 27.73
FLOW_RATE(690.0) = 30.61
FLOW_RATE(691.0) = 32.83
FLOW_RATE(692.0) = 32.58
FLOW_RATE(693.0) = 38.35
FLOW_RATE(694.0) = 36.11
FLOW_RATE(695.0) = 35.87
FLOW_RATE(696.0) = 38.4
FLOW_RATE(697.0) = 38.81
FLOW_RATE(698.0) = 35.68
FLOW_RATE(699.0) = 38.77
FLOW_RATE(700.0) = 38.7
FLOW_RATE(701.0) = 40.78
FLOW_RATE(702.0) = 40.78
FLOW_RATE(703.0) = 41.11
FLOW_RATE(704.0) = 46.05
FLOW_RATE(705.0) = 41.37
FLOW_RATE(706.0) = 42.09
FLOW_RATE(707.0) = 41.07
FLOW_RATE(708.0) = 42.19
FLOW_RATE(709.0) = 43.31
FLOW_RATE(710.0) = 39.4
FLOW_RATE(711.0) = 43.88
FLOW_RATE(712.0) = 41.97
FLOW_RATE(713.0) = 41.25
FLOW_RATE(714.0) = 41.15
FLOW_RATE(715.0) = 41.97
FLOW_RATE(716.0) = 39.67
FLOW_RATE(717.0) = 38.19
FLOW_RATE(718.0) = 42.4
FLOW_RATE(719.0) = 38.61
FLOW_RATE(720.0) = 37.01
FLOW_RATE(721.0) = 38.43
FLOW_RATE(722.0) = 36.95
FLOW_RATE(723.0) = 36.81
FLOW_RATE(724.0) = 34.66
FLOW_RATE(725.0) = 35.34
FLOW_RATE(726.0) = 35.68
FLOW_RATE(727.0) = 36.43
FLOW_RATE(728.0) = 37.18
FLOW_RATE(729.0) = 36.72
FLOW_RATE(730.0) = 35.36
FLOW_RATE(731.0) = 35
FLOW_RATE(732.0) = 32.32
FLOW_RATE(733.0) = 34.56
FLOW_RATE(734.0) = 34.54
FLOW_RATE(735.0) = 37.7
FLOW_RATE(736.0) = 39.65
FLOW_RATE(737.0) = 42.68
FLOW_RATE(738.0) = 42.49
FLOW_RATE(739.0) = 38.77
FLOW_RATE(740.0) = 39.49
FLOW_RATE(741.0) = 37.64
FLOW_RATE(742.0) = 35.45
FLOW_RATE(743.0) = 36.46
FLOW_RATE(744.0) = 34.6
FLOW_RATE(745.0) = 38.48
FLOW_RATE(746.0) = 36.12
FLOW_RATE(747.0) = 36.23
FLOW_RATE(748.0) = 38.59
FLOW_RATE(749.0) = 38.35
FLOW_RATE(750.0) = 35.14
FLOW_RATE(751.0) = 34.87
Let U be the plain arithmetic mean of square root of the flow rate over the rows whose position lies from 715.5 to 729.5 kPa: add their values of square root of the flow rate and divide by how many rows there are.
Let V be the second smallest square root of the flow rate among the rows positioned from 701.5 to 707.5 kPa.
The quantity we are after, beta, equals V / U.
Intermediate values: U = 6.1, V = 6.4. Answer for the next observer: 1.05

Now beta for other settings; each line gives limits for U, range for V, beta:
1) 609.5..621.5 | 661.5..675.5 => 0.84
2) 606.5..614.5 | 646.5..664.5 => 0.78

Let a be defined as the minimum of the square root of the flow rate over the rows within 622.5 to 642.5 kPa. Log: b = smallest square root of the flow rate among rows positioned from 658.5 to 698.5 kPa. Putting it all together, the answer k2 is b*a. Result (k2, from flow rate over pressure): 28.2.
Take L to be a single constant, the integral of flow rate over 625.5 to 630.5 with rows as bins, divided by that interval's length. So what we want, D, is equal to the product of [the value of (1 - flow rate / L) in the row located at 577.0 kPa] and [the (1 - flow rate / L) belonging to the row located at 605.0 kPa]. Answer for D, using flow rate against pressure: 0.02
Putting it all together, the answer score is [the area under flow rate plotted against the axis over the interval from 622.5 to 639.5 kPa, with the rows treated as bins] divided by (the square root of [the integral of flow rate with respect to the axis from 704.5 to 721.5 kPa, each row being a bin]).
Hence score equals 25.2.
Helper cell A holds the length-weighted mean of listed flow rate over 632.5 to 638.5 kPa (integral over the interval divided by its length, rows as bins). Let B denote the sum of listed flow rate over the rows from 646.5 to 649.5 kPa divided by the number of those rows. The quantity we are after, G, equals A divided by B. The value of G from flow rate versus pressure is 1.26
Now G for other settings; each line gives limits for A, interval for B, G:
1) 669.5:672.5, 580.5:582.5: 0.77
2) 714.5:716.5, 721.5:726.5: 1.14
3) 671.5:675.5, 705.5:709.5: 0.87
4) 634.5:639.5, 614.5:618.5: 0.82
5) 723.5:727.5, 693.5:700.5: 0.95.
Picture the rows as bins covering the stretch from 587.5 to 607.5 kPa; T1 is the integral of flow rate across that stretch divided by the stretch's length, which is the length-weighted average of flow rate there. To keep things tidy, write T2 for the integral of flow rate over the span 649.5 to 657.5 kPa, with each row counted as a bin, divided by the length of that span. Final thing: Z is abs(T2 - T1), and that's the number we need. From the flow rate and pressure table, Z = 19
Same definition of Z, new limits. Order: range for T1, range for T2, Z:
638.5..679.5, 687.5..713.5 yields 7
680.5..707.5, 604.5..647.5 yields 6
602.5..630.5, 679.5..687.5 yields 17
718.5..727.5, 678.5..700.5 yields 5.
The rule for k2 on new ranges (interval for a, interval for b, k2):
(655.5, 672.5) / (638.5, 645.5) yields 28.0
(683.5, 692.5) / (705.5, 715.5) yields 30.6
